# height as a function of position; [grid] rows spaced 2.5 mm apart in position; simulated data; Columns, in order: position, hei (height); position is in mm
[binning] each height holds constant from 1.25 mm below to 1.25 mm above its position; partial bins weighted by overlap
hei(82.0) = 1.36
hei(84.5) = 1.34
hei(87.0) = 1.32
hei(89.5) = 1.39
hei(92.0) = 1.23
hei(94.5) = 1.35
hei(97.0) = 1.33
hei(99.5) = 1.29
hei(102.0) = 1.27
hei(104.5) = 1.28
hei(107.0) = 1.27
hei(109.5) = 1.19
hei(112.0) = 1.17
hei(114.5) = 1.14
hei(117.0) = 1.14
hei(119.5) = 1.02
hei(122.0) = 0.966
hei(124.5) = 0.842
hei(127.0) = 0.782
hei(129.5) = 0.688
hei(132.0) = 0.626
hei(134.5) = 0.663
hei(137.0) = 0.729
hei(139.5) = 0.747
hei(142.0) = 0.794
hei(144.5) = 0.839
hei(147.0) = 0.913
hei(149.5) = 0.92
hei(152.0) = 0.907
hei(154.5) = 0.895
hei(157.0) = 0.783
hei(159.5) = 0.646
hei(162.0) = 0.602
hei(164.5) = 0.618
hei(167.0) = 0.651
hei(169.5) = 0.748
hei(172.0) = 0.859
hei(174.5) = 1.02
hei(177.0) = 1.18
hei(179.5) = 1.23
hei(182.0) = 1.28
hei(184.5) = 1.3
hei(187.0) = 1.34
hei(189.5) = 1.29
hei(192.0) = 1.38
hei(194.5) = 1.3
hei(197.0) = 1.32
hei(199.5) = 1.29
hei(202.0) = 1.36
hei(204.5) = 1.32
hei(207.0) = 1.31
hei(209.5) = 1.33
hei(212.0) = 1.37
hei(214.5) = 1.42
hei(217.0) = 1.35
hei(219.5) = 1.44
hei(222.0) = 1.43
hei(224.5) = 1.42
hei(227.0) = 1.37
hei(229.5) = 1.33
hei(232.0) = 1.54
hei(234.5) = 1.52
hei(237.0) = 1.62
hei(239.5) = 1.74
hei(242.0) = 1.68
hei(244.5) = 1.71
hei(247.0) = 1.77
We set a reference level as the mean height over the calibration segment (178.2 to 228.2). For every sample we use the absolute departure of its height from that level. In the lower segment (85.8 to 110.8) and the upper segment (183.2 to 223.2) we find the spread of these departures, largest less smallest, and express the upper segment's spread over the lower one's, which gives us 0.7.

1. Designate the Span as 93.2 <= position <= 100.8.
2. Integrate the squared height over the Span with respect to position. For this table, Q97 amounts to 13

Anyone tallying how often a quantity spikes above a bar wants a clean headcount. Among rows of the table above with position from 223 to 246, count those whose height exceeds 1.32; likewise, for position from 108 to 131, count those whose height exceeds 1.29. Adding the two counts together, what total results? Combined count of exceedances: 9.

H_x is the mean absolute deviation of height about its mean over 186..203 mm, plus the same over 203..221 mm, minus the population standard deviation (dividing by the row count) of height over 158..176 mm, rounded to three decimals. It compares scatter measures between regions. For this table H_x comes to -0.073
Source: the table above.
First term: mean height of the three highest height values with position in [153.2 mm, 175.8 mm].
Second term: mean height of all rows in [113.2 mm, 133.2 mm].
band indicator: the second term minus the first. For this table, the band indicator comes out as -0.02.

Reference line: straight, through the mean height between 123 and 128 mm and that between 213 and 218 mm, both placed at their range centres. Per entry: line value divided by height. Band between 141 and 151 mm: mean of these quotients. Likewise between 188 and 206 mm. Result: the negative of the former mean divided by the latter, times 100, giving -114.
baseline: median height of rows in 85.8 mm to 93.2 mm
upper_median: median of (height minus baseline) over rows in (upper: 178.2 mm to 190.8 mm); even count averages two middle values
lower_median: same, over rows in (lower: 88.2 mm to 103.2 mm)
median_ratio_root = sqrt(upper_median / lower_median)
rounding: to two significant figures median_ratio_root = 1.7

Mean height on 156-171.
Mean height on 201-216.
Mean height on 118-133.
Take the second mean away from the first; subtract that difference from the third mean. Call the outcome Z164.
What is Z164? 1.50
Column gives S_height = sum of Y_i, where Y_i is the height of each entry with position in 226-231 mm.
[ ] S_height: 2.7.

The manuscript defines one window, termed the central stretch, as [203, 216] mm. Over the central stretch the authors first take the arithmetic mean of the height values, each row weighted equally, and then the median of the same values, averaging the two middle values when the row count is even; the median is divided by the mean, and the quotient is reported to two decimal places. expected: 0.99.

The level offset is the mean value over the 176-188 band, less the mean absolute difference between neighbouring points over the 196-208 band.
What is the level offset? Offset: 1.23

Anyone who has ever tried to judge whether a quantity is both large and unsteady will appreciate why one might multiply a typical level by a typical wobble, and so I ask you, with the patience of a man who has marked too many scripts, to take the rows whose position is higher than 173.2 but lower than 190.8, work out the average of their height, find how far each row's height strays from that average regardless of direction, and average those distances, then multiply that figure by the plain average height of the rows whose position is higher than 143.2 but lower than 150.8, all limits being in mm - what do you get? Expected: 0.069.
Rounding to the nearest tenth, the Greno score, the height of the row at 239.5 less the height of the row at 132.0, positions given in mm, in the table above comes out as 1.1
